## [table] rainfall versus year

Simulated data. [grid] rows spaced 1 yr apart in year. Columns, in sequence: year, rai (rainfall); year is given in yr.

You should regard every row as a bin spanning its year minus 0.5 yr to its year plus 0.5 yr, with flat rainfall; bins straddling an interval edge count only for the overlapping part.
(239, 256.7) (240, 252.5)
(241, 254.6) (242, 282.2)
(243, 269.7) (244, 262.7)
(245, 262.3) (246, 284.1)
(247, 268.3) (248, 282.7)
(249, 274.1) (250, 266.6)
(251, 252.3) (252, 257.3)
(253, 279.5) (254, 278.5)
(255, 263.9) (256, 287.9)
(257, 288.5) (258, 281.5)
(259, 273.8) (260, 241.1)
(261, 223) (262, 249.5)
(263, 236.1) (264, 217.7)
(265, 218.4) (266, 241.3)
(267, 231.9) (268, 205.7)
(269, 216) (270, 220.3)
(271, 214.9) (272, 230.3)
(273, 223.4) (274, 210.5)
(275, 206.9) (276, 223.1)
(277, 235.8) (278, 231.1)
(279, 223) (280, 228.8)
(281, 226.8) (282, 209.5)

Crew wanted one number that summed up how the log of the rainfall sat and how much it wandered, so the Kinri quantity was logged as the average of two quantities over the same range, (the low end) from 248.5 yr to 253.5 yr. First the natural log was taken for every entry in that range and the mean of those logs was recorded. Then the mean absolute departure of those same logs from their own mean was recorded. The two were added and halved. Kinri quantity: 2.81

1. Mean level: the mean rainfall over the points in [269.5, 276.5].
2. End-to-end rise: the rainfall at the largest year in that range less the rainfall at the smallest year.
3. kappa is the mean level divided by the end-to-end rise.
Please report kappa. 78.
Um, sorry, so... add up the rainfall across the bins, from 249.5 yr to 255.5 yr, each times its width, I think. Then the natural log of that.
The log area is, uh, 7.4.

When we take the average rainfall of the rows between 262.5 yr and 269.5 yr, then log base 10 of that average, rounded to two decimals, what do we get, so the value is 2.35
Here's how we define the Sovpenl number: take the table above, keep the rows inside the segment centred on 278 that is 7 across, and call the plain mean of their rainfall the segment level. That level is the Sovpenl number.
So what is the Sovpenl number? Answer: 225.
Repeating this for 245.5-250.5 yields 275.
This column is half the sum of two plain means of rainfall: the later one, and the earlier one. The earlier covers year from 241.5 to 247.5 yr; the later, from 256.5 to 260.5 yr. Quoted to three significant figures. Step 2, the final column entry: 271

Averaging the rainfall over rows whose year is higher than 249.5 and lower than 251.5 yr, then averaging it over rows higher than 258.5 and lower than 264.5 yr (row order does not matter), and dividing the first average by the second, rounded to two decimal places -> 1.08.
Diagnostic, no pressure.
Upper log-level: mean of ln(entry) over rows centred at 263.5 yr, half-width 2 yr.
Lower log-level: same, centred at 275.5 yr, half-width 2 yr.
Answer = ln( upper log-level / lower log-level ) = 0.009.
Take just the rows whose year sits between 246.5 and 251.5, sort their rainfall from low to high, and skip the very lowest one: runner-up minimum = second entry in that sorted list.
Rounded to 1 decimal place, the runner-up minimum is 266.6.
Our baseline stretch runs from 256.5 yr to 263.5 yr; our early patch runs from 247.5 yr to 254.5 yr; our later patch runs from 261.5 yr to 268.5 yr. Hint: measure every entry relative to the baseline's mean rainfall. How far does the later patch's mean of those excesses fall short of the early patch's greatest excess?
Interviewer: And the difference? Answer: 54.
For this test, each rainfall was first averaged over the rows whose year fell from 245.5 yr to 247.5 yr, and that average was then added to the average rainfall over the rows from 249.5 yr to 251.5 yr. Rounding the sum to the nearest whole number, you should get 536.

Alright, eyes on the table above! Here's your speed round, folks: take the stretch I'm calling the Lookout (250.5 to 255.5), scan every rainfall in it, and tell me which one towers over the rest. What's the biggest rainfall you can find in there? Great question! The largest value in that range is 279.5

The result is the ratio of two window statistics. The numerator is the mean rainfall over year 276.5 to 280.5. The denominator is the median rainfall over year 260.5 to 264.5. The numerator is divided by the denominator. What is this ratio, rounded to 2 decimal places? 1.00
